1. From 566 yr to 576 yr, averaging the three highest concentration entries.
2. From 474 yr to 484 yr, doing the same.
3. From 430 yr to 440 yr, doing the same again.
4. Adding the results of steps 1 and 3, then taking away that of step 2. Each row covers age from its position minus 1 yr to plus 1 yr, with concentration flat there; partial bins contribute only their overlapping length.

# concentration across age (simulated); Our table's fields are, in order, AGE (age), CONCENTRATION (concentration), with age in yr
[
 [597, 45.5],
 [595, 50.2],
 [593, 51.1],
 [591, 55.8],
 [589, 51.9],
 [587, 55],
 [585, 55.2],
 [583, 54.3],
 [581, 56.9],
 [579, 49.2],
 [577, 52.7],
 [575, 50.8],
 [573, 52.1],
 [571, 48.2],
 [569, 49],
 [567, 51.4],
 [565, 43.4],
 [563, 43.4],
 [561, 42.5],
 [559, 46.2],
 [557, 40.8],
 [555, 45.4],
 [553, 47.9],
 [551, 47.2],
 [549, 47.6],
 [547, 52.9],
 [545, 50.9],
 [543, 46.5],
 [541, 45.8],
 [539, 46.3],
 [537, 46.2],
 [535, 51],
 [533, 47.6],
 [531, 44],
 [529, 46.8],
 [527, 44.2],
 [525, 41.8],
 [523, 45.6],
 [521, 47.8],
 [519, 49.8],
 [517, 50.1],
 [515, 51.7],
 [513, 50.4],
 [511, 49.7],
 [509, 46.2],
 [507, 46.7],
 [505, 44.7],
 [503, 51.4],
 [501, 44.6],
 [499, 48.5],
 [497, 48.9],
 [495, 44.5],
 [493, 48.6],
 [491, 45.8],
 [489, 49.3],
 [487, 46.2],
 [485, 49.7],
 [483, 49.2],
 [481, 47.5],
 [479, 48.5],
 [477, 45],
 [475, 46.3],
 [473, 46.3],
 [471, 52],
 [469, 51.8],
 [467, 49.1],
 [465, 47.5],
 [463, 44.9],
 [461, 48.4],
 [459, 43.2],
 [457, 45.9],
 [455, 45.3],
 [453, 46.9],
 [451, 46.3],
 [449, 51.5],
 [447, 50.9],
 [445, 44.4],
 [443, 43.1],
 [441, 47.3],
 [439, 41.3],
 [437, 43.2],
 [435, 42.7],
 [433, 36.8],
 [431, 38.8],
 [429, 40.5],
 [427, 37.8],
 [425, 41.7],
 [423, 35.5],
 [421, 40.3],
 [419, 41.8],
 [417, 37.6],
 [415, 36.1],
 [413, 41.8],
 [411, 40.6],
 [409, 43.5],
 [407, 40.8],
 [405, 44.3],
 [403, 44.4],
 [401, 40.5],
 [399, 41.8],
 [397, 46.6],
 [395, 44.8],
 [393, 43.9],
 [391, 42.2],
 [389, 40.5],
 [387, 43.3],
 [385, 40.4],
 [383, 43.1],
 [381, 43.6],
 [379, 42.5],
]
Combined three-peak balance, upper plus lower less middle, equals 45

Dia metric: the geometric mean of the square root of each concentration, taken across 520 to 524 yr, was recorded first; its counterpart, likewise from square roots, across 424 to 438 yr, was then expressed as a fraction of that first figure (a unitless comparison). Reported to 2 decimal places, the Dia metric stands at 0.93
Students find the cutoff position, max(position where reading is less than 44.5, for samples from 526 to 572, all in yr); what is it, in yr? 565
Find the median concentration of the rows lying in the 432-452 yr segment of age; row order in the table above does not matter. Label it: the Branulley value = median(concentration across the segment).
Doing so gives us 43.8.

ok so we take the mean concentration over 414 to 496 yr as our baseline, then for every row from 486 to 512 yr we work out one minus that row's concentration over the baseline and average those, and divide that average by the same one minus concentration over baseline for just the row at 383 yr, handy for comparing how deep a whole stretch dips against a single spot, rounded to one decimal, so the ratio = -1.4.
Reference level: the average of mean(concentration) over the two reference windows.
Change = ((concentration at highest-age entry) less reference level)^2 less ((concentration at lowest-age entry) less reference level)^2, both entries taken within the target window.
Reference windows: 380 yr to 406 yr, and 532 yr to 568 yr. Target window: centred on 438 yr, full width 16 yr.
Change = -37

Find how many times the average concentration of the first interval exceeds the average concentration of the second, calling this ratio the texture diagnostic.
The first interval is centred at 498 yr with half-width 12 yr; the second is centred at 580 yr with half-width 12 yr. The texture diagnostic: 0.90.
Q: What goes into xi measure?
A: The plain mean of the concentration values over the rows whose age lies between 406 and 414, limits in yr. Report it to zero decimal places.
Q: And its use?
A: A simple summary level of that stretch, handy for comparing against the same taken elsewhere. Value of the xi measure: 42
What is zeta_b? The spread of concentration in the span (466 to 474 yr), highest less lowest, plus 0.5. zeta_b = 6.2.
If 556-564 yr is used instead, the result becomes 5.9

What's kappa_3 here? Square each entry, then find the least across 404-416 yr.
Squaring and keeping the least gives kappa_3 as 1303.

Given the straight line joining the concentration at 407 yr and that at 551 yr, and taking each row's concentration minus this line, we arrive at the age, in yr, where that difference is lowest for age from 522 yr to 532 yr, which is 525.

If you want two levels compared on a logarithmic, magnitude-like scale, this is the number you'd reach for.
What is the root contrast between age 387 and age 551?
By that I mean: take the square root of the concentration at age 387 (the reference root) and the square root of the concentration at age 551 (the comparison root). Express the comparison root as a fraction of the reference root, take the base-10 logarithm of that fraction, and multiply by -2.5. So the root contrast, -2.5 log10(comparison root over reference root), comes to -0.05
